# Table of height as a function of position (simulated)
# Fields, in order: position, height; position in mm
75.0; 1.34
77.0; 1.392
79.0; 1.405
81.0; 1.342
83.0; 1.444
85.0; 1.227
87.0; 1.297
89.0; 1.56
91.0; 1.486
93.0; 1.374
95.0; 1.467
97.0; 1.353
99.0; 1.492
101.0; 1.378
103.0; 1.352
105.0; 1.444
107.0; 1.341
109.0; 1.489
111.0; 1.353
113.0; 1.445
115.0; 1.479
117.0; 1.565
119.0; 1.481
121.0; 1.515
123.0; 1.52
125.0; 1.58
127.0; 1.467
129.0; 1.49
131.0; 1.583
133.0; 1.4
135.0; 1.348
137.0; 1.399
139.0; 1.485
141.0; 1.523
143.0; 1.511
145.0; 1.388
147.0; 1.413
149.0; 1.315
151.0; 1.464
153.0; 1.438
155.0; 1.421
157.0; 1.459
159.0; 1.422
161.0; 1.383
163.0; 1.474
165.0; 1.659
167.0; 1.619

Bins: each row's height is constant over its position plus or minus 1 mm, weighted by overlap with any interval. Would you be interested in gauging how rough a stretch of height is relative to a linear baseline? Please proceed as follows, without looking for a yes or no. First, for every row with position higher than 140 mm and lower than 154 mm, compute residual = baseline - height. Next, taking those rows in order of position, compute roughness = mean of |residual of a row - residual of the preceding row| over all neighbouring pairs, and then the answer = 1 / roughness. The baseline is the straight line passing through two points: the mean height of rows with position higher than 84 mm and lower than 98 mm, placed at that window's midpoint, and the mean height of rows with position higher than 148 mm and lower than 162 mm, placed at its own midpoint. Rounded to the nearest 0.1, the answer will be 13.8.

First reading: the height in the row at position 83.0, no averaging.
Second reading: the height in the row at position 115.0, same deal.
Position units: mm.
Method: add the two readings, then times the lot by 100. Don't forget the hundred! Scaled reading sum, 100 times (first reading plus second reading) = 292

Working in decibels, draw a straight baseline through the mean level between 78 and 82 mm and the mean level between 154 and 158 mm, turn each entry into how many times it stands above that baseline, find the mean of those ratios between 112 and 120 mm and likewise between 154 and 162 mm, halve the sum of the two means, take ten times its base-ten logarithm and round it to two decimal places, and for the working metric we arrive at 0.10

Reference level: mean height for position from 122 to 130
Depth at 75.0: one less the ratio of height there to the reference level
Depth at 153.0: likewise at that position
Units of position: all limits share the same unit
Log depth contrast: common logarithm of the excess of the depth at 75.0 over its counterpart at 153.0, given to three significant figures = -1.19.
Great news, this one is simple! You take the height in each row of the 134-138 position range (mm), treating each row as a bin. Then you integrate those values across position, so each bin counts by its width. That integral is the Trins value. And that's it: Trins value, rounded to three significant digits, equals 5.49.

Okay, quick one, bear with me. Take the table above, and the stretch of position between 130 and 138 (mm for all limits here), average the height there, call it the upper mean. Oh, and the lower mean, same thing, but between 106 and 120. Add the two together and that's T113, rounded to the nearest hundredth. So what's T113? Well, 2.88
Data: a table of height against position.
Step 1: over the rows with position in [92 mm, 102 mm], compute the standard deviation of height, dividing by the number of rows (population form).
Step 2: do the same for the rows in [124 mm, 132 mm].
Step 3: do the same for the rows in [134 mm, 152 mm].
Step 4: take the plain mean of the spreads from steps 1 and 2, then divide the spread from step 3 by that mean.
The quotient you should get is 1.3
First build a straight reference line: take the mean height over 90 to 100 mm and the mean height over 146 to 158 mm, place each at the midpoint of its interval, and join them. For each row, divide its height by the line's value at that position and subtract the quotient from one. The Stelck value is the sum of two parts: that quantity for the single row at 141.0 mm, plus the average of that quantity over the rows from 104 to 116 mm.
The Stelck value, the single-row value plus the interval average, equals -0.07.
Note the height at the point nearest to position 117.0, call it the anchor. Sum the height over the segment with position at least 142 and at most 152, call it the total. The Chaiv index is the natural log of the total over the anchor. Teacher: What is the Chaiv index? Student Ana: 1.5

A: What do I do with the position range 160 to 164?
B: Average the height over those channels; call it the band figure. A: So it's 1.43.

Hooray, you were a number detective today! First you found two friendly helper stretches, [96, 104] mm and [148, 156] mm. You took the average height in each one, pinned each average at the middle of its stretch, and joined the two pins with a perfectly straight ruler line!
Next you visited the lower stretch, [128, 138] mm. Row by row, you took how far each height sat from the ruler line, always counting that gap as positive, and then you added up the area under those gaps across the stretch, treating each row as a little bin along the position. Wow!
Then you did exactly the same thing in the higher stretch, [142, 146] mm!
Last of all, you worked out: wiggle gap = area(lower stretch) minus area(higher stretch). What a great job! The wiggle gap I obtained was 0.4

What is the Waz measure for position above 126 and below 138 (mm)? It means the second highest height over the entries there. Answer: 1.49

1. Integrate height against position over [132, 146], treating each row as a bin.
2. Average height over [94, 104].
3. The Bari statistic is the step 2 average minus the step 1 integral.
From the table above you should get -19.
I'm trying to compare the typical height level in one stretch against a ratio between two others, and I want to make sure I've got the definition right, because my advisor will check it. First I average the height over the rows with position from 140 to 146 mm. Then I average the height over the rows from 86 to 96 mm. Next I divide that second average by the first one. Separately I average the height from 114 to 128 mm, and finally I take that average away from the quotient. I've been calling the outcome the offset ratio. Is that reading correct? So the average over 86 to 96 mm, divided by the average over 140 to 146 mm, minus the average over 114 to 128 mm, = -0.54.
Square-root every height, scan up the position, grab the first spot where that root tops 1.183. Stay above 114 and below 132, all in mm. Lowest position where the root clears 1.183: 115.0 mm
